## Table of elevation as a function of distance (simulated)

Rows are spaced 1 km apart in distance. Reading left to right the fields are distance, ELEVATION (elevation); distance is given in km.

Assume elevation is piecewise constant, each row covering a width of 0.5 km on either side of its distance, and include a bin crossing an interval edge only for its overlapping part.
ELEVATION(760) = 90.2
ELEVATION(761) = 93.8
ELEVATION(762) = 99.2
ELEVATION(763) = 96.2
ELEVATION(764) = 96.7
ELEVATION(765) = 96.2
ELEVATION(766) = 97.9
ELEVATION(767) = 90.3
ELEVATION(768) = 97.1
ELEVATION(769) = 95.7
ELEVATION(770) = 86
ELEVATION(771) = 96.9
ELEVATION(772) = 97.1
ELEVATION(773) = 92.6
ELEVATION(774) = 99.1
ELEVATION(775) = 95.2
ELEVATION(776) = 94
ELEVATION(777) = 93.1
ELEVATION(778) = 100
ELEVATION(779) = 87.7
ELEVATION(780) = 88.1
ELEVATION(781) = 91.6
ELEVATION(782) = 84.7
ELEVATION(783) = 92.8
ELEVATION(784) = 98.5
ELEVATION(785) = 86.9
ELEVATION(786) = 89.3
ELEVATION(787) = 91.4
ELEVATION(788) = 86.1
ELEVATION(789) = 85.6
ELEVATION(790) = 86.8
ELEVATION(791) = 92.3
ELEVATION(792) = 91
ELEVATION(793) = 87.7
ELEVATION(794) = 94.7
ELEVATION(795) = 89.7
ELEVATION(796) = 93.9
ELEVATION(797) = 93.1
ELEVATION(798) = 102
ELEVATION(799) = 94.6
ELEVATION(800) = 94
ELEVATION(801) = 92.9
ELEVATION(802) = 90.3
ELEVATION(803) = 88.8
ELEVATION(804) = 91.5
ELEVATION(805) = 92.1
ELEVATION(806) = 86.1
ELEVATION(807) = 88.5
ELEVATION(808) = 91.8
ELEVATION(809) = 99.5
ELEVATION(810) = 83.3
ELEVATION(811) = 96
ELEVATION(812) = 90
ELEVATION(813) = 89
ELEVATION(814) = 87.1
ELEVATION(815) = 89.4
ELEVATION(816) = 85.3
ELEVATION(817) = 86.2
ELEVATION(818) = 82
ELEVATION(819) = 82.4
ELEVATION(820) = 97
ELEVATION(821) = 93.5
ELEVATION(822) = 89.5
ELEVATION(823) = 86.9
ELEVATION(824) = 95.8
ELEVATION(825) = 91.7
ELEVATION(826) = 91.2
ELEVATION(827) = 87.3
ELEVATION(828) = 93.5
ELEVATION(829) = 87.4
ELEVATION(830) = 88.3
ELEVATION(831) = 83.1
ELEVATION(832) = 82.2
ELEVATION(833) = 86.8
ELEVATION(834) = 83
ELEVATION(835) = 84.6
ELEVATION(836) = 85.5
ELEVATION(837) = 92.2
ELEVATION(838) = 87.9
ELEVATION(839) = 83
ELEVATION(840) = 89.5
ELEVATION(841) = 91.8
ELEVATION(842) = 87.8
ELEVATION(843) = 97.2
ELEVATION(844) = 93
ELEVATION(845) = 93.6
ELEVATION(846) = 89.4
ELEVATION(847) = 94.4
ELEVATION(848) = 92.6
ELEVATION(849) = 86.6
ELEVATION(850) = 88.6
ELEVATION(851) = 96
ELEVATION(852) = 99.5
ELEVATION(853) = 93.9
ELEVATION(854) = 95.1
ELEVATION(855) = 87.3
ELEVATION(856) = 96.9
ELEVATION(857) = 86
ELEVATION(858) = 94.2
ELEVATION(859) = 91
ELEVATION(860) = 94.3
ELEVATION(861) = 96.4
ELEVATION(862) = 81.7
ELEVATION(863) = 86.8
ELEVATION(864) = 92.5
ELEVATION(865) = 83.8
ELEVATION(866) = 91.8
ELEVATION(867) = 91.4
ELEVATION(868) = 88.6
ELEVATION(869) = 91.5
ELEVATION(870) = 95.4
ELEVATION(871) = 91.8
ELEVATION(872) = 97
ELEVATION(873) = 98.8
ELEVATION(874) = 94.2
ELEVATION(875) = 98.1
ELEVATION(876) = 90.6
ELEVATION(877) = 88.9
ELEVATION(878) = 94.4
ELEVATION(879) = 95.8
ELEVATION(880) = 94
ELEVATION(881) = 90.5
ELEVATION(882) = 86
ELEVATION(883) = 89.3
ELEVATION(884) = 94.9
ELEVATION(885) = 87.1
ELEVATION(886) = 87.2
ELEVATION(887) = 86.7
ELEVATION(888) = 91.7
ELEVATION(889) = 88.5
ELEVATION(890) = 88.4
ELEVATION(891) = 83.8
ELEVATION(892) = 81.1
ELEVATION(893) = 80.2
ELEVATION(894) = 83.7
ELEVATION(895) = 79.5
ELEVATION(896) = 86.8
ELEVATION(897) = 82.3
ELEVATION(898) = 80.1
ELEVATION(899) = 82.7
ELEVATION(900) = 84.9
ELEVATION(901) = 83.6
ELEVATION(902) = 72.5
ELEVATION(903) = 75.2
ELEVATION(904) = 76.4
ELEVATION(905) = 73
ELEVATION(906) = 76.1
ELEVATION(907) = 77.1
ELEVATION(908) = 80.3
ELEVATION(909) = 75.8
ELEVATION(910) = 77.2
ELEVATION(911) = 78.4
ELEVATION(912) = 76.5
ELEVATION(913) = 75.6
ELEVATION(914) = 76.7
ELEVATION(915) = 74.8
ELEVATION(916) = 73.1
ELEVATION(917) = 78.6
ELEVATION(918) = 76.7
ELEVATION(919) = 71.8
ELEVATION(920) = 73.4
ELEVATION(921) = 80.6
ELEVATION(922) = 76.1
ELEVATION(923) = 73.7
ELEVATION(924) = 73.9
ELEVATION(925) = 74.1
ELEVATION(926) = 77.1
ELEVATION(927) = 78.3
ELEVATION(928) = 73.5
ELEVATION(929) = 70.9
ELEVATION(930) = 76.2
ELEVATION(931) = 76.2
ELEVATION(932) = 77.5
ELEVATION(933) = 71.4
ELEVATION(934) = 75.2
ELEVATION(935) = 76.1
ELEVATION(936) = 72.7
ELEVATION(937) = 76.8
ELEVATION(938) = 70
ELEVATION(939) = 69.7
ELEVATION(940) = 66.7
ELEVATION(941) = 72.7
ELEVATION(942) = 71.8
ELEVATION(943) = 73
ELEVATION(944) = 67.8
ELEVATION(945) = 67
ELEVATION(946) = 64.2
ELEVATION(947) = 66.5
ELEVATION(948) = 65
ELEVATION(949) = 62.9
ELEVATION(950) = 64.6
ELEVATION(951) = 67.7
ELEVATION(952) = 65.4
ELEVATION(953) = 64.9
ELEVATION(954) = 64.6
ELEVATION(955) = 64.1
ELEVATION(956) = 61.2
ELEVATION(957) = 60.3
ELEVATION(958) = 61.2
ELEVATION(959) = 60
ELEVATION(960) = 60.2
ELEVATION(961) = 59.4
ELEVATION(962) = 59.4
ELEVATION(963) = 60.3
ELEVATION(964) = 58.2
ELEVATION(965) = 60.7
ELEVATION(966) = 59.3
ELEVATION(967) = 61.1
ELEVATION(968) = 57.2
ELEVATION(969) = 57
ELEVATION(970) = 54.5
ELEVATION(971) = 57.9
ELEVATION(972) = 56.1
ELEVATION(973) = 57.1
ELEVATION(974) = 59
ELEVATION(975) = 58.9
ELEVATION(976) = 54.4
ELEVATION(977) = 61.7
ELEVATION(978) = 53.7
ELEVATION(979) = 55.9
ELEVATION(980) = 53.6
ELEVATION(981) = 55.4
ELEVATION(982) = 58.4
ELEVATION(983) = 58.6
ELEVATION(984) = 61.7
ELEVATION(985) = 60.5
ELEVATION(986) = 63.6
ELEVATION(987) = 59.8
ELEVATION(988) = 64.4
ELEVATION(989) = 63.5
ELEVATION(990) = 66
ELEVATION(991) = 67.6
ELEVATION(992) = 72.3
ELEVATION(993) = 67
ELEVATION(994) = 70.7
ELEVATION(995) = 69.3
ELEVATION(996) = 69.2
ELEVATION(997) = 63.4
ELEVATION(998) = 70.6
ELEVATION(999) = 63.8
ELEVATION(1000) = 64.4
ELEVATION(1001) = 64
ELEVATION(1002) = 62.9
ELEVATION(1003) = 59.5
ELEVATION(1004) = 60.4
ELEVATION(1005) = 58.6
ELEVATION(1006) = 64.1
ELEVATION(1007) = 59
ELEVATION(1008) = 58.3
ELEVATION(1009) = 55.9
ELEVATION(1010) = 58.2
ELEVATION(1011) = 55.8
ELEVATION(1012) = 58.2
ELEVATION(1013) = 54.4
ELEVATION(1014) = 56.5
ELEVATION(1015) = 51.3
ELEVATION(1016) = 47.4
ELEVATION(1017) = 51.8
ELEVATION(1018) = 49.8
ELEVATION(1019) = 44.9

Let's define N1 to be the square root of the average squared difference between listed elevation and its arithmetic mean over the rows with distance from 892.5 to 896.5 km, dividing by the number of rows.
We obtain 2.9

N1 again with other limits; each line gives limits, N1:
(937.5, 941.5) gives 2.1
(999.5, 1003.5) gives 1.9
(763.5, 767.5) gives 2.9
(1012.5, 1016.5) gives 3.4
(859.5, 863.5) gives 5.9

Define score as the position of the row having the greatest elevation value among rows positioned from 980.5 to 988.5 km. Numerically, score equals 988 km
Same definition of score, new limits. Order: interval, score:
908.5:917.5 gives 917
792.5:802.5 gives 798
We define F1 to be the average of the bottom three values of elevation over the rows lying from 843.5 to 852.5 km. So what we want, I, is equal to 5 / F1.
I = 0.0567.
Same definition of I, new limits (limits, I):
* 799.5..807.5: 0.0569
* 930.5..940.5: 0.0727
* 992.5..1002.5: 0.0789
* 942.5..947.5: 0.0759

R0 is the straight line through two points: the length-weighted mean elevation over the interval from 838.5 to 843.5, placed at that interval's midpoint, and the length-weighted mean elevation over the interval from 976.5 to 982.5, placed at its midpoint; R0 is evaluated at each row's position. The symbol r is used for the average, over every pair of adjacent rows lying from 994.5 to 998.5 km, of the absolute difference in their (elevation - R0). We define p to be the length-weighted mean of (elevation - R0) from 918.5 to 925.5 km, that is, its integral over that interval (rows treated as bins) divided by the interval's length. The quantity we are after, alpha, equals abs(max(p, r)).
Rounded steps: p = 4.5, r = 4.4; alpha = 4.5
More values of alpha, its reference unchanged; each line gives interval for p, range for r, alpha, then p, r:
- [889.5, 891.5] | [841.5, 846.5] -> 8.2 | 8.2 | 4.6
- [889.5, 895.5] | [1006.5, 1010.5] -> 5.3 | 5.3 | 1.7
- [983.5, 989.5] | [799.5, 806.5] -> 7.5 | 7.5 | 2.3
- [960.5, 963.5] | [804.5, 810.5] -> 7.2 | -1.0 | 7.2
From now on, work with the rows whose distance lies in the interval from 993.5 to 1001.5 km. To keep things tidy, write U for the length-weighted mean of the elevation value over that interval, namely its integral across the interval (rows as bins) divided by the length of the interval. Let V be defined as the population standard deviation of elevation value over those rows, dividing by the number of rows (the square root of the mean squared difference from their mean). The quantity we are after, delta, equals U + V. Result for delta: 70.0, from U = 67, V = 3.1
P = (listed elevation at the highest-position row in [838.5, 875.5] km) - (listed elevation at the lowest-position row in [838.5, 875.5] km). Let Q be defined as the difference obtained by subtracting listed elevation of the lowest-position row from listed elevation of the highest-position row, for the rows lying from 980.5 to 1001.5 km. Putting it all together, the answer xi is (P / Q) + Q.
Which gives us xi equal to 10.4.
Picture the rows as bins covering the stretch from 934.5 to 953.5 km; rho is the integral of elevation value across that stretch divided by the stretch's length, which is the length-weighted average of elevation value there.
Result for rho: 69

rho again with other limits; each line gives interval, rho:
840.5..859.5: 92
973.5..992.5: 60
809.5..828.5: 89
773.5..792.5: 91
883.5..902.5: 85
